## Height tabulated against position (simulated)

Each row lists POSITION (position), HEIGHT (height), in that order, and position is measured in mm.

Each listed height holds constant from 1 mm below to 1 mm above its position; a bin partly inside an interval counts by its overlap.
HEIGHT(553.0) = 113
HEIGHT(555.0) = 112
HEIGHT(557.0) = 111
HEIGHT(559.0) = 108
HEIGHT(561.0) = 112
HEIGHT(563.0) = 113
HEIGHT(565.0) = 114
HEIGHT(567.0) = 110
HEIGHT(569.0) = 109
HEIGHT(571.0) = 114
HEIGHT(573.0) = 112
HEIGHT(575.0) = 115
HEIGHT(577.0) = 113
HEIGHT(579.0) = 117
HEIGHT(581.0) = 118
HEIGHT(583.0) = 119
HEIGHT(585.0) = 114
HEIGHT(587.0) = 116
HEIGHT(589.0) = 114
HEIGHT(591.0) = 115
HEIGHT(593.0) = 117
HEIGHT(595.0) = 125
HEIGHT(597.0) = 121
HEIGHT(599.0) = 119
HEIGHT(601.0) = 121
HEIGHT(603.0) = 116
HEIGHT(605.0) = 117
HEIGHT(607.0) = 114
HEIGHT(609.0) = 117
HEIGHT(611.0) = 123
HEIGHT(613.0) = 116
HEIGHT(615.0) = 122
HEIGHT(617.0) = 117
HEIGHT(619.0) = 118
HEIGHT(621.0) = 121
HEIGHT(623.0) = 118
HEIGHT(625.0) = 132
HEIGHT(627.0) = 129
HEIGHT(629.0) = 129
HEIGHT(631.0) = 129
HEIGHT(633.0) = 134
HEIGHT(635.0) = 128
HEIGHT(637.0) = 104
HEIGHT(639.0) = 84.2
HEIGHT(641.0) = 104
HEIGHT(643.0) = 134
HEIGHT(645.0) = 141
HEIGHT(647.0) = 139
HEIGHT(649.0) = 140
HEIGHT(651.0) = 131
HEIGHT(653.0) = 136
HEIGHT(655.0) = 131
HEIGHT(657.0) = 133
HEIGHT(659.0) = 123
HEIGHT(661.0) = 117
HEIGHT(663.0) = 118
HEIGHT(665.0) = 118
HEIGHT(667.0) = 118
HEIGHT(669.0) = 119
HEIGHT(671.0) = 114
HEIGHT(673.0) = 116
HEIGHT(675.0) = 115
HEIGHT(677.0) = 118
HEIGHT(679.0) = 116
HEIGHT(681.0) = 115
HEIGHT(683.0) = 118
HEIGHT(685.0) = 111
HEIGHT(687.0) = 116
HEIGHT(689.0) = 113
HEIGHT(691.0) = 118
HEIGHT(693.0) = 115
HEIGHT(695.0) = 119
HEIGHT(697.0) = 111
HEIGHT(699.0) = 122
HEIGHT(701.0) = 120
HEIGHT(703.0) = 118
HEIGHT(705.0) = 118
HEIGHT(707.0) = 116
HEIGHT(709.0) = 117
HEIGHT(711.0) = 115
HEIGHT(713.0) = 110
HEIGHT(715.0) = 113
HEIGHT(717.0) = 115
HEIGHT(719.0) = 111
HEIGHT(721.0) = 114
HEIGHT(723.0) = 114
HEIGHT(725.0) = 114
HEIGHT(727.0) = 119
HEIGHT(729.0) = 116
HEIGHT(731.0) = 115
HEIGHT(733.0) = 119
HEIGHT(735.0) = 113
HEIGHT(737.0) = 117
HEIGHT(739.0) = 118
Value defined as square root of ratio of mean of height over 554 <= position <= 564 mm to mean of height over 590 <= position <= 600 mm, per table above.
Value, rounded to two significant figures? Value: 0.97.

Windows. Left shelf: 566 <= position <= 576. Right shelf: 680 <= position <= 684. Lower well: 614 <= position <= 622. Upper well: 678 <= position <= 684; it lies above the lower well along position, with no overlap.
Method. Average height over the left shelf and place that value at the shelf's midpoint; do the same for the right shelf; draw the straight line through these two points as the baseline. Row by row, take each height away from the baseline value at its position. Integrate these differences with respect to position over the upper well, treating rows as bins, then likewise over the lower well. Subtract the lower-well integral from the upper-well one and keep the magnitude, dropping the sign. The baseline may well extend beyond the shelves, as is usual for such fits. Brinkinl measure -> 46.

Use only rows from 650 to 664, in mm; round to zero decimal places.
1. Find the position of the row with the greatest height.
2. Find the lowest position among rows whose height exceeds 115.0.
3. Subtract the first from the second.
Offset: -2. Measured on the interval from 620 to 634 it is -12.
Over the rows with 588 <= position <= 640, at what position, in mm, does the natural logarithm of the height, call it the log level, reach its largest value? 633.0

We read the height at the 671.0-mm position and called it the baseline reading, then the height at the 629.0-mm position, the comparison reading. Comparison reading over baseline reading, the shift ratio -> 1.13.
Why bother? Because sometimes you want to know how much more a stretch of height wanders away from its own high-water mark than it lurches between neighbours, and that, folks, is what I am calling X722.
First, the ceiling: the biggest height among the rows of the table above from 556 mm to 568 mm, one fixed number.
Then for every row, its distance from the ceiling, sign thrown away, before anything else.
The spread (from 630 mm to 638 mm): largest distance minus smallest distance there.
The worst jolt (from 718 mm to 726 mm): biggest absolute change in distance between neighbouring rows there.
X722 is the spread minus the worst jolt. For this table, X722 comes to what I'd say 7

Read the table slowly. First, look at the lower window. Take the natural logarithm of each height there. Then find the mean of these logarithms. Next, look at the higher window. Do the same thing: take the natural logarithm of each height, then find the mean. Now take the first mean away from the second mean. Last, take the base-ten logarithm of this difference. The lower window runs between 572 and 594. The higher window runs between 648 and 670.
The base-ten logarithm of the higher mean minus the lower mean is -1.08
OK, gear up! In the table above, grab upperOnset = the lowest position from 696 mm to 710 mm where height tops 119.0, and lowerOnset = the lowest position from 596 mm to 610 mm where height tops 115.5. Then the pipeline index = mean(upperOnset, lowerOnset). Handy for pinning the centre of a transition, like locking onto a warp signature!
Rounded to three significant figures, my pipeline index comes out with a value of 648 mm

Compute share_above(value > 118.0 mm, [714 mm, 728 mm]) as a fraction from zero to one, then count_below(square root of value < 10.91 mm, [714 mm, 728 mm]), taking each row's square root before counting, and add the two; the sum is 7.1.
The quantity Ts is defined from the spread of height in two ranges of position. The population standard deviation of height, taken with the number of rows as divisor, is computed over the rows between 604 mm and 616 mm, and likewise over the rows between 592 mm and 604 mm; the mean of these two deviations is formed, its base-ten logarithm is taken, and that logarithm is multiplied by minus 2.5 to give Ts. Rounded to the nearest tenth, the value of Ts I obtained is -1.2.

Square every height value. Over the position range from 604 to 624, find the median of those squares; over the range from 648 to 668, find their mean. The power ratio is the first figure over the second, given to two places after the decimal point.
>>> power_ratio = 0.86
